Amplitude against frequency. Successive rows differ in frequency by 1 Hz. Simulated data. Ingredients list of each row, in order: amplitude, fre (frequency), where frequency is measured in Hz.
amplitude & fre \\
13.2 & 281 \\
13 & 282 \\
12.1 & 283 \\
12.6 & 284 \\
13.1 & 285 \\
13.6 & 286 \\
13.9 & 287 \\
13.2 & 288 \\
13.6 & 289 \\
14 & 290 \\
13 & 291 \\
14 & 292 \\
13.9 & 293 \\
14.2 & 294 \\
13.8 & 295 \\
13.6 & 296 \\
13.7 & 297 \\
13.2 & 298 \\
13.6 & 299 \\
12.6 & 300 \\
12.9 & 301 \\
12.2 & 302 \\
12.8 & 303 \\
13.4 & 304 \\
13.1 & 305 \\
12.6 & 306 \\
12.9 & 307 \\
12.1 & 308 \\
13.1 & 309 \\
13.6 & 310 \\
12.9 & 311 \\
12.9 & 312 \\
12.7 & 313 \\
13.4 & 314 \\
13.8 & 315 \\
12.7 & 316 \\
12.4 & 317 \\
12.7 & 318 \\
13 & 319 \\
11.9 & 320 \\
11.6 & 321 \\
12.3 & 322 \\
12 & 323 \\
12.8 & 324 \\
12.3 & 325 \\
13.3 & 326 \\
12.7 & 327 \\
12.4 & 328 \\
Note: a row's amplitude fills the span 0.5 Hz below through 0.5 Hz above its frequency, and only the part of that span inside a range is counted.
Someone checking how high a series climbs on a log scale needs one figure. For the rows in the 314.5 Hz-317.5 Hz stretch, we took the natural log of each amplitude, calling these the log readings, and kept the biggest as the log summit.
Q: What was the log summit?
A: 2.62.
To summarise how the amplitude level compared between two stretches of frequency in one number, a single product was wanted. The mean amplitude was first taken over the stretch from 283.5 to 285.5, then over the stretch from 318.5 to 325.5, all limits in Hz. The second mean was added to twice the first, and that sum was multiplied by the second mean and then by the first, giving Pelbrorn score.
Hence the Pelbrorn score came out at 5988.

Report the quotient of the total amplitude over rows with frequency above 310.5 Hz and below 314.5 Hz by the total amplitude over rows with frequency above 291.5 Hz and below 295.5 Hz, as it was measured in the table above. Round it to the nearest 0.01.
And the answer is 0.93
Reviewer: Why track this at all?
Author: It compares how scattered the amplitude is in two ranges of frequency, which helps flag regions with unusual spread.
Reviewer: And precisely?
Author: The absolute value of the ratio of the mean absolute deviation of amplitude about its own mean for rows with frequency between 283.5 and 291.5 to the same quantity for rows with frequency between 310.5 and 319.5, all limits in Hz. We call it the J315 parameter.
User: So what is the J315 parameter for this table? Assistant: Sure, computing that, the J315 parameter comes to 1.32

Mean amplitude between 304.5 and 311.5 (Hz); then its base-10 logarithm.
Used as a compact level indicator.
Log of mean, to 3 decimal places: 1.111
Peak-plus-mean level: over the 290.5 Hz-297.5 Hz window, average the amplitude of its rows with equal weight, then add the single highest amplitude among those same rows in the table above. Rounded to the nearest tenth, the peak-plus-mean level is 27.9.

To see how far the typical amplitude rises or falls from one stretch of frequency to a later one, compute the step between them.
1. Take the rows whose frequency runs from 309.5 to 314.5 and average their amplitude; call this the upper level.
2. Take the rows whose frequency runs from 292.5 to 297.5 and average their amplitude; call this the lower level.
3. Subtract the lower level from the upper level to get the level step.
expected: -0.7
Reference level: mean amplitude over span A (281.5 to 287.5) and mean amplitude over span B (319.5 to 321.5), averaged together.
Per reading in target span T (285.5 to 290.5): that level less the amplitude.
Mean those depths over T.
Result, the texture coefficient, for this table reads -1.3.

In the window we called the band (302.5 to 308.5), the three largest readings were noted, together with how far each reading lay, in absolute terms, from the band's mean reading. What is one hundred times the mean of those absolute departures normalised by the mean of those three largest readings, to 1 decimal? 2.4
